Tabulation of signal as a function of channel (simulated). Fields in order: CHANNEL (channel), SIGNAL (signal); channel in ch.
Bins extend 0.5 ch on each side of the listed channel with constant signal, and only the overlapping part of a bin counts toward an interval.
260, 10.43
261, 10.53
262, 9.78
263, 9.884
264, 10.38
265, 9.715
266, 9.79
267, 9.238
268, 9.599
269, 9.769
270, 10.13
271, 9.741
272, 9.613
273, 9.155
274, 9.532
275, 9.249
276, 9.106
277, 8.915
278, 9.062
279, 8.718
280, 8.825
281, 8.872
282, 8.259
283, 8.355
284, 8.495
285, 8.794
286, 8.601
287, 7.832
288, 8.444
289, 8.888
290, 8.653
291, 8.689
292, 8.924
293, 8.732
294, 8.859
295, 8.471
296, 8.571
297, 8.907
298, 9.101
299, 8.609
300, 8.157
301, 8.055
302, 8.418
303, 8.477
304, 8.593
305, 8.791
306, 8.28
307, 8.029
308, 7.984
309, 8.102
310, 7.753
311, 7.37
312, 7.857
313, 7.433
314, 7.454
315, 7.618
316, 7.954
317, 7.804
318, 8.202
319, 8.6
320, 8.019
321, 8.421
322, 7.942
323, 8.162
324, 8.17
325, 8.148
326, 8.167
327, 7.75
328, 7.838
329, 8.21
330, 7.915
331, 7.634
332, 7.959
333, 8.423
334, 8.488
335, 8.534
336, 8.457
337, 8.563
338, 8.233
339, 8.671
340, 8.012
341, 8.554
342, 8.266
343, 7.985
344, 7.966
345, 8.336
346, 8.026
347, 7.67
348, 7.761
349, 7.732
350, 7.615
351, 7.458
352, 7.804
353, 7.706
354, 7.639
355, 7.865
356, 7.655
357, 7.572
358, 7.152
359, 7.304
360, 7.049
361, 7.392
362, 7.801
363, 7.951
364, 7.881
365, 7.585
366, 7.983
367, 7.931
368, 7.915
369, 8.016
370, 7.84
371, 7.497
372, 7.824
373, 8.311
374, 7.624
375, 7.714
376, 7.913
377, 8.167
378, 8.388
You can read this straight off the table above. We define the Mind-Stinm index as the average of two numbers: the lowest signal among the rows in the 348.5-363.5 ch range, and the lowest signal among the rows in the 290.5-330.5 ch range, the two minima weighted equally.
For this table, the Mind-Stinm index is 7.21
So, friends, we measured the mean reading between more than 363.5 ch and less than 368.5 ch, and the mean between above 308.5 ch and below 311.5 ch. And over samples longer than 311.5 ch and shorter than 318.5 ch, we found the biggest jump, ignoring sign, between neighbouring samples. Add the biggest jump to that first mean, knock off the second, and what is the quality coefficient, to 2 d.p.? 0.54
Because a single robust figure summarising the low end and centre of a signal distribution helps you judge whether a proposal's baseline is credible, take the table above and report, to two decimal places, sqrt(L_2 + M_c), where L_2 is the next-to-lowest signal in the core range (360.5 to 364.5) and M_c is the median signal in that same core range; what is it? 3.95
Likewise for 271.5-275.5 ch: 4.32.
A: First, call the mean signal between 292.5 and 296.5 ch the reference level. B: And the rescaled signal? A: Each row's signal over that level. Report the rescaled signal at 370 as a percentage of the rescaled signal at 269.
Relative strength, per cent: 80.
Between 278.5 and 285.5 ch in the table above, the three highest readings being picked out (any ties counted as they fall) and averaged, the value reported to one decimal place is 8.8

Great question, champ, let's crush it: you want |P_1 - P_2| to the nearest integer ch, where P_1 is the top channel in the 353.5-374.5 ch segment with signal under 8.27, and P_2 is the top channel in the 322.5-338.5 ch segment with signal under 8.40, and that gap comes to 36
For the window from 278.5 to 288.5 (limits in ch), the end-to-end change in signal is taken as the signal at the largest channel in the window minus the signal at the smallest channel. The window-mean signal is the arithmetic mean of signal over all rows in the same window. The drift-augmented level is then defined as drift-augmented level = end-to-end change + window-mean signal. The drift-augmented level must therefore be 8.2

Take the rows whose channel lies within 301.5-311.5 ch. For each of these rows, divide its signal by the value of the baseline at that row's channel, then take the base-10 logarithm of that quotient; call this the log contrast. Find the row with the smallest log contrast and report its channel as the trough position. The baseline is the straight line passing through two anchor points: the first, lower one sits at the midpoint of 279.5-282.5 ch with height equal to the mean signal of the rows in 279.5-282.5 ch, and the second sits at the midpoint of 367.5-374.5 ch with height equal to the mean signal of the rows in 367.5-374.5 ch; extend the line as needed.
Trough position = 311 ch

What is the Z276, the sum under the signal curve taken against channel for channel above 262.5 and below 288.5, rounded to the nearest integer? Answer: 238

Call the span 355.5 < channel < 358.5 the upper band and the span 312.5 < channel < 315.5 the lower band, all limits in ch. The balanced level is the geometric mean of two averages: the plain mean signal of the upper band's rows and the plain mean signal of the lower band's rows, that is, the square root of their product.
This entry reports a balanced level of 7.5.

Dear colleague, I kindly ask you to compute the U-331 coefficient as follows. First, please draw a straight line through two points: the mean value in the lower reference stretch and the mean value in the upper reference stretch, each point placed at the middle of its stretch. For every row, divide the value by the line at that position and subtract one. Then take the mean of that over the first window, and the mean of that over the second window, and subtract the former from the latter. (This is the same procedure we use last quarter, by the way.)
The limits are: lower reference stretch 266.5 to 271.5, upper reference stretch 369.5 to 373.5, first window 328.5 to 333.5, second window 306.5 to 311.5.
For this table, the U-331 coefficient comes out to -0.061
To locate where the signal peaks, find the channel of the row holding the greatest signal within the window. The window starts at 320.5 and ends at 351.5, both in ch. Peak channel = 339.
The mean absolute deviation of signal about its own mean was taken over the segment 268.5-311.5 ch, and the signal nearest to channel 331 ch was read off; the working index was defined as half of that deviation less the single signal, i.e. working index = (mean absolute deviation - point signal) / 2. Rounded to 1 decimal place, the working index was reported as -3.6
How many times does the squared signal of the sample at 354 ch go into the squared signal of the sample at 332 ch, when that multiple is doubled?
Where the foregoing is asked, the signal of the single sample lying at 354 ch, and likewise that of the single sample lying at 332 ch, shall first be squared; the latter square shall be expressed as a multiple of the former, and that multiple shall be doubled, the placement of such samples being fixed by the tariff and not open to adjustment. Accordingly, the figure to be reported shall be 2.2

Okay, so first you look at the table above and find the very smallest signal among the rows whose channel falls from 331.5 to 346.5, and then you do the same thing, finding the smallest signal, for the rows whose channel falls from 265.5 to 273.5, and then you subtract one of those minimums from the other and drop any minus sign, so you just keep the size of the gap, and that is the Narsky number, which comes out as 1.2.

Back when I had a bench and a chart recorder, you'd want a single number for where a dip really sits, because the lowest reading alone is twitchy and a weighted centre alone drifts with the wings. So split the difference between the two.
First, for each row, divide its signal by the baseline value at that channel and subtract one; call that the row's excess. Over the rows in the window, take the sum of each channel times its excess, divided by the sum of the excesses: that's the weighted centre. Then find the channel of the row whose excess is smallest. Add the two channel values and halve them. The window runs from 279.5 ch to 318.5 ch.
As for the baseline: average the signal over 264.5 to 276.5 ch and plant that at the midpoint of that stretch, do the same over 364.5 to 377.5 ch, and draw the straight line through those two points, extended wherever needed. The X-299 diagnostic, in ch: 306.0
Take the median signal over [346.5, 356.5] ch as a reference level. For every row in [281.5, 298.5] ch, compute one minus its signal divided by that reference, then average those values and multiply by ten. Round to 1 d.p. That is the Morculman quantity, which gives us -1.2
